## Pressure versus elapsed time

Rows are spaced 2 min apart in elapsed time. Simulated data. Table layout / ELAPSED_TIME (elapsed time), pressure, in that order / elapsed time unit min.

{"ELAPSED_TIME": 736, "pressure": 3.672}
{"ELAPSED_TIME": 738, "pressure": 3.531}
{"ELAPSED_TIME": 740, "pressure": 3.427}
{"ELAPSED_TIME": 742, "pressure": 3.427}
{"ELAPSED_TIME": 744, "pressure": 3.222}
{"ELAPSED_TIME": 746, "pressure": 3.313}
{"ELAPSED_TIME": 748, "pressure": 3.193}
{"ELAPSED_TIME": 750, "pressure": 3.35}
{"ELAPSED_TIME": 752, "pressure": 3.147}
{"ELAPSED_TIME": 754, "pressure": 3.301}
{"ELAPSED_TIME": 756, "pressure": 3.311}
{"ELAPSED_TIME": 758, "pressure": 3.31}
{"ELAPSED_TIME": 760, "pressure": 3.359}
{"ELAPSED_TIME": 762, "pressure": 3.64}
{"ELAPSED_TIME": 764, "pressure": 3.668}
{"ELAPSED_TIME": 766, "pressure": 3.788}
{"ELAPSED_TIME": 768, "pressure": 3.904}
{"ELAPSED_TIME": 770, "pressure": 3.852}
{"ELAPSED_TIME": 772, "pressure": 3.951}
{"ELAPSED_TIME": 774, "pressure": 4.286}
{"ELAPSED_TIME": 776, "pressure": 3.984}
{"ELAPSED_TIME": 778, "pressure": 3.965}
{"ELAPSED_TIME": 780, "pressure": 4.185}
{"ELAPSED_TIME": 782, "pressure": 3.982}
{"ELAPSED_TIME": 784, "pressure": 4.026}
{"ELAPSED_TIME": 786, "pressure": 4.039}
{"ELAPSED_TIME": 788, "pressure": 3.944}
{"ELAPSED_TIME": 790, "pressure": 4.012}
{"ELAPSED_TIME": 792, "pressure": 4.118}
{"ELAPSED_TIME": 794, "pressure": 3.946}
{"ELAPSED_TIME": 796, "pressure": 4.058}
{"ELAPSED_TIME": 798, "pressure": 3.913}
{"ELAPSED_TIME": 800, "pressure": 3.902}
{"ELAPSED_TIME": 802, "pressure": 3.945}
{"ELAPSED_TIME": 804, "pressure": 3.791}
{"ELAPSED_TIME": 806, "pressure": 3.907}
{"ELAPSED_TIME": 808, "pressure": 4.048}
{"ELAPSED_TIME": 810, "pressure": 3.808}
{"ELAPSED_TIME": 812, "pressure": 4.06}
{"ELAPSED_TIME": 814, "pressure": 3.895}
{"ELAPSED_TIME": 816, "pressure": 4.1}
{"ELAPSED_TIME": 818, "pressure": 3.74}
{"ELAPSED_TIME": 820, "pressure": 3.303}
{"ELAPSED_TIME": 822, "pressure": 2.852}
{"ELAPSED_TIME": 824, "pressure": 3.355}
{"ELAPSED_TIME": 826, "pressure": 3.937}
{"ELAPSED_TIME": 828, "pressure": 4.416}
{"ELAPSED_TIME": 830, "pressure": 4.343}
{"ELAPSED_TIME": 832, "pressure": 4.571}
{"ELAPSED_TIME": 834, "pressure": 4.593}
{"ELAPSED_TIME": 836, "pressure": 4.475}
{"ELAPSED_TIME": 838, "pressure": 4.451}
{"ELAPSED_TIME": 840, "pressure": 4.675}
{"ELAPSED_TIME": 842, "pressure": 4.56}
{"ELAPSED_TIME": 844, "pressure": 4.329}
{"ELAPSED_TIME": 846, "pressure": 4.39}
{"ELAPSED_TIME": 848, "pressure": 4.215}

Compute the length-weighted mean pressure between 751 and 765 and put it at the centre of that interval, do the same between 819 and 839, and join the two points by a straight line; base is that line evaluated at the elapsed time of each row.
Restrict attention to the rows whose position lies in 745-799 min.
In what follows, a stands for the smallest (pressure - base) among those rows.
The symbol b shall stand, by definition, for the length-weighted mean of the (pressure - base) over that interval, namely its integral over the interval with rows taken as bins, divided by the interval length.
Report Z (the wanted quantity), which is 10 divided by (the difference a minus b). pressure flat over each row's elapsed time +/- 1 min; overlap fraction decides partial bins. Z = -23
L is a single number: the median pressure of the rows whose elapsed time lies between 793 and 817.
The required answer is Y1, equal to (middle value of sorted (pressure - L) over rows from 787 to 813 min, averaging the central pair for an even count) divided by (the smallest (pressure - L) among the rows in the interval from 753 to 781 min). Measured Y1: -0.03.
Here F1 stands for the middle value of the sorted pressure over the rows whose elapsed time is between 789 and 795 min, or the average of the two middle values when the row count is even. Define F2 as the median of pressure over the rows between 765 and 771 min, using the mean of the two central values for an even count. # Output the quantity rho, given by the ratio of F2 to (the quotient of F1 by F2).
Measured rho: 3.7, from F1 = 4.01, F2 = 3.85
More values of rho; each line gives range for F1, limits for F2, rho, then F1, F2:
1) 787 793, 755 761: 2.7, 4.01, 3.31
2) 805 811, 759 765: 3.4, 3.91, 3.64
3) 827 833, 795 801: 3.5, 4.42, 3.91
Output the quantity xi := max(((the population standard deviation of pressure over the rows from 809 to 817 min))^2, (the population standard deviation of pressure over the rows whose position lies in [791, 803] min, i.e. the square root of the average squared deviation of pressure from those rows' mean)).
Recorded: 0.08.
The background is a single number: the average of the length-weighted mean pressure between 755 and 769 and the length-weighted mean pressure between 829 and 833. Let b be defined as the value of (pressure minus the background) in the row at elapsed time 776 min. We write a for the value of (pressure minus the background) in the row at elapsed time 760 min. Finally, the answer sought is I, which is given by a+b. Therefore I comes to -0.7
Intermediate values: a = -0.65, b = -0.03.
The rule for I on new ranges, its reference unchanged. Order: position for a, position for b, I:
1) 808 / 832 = 0.6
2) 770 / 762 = -0.5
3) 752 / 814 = -1.0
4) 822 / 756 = -1.9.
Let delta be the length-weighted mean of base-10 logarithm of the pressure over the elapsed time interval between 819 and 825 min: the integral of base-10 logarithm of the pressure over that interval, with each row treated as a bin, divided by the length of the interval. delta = 0.500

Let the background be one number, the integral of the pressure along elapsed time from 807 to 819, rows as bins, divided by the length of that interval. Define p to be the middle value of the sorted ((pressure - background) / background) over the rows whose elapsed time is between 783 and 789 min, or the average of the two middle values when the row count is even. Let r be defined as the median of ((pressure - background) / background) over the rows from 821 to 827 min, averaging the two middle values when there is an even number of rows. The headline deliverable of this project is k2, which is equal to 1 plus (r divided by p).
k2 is -6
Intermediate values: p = 0.021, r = -0.15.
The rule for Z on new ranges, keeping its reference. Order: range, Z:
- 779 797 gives -70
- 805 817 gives -66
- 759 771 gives -34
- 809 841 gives -9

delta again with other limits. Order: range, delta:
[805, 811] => 0.593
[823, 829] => 0.589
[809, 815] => 0.593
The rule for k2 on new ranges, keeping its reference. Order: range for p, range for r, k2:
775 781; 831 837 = 16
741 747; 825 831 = 0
